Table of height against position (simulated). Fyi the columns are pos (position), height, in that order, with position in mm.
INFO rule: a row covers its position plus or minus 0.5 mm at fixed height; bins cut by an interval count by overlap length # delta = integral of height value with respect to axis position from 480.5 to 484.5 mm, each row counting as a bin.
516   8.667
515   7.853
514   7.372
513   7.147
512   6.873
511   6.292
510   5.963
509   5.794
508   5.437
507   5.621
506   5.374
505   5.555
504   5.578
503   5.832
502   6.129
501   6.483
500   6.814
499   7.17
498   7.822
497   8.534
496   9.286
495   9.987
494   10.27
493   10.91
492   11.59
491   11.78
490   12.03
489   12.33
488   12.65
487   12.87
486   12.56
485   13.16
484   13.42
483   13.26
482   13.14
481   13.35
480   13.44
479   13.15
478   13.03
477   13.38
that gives 53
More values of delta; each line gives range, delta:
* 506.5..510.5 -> 23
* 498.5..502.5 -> 27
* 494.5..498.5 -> 36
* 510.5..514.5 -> 28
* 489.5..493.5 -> 46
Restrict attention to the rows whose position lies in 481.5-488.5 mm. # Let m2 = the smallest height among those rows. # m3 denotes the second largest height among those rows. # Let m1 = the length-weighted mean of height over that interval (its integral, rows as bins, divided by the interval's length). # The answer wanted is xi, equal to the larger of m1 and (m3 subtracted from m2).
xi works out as 13.0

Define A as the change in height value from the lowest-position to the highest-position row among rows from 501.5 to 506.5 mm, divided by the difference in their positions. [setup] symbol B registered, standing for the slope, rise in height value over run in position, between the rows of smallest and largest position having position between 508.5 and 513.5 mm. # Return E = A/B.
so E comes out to -1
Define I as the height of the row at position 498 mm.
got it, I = 7.822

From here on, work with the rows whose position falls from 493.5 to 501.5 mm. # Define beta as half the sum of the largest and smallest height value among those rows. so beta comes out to 8.4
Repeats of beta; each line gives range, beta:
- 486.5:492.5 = 12.2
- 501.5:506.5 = 5.8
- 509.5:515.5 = 6.9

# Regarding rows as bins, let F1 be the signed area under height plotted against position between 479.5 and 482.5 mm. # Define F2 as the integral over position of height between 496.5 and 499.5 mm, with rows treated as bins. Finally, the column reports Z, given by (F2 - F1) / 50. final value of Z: -0.3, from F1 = 40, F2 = 23.5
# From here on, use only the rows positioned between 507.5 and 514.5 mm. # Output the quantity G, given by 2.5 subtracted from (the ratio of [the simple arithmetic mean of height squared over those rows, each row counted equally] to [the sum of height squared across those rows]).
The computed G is -2.36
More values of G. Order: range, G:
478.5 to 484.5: -2.33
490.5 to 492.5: -2.00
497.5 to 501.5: -2.25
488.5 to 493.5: -2.30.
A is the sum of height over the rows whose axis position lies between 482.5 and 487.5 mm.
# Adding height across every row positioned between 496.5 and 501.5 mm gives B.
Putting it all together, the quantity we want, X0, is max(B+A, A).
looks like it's 102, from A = 65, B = 37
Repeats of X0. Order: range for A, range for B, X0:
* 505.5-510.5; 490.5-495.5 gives 83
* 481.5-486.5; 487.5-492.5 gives 126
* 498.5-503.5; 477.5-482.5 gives 99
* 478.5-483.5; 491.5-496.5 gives 118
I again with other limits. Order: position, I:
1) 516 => 8.667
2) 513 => 7.147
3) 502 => 6.129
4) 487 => 12.87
